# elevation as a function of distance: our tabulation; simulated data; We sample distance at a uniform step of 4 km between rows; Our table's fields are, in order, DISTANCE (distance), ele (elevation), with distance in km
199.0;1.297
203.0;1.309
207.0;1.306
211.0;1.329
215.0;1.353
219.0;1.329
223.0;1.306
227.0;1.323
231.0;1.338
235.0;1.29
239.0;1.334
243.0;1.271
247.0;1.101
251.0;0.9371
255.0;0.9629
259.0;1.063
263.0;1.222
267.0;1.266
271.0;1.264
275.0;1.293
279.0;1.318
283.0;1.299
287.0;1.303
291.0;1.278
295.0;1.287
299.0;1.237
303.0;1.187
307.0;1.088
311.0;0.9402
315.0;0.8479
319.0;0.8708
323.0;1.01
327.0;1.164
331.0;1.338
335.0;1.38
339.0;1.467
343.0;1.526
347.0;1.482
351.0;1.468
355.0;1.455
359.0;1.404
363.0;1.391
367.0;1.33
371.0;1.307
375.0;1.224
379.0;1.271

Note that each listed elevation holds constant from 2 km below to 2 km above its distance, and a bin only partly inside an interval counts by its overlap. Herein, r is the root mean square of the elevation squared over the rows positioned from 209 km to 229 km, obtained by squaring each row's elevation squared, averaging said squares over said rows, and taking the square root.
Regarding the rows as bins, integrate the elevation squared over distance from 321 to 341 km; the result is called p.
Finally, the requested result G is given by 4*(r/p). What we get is 0.215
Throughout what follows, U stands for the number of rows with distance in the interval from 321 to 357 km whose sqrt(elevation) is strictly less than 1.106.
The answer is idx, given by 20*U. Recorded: 40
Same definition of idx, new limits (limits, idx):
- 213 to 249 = 20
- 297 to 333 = 140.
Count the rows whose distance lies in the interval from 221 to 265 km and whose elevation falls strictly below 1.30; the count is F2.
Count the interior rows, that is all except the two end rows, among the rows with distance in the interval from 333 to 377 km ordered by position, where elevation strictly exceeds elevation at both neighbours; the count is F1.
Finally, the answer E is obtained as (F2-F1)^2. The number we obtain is 36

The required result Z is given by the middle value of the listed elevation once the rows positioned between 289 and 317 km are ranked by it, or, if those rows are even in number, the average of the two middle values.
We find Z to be 1.19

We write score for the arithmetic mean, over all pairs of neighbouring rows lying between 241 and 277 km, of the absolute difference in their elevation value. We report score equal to 0.087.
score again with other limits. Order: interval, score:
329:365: 0.040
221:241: 0.031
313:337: 0.106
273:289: 0.016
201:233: 0.018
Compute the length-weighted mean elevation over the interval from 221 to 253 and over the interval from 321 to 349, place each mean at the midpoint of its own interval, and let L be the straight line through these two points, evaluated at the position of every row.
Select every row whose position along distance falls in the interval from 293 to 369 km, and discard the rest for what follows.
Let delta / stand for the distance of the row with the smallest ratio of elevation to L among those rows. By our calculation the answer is 315.0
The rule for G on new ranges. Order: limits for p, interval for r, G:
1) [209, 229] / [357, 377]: 0.202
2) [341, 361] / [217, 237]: 0.161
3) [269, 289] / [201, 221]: 0.209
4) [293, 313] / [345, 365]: 0.312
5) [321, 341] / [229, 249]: 0.198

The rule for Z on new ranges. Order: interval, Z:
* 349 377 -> 1.39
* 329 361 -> 1.46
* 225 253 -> 1.29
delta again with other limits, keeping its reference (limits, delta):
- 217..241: 235.0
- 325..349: 327.0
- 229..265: 251.0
